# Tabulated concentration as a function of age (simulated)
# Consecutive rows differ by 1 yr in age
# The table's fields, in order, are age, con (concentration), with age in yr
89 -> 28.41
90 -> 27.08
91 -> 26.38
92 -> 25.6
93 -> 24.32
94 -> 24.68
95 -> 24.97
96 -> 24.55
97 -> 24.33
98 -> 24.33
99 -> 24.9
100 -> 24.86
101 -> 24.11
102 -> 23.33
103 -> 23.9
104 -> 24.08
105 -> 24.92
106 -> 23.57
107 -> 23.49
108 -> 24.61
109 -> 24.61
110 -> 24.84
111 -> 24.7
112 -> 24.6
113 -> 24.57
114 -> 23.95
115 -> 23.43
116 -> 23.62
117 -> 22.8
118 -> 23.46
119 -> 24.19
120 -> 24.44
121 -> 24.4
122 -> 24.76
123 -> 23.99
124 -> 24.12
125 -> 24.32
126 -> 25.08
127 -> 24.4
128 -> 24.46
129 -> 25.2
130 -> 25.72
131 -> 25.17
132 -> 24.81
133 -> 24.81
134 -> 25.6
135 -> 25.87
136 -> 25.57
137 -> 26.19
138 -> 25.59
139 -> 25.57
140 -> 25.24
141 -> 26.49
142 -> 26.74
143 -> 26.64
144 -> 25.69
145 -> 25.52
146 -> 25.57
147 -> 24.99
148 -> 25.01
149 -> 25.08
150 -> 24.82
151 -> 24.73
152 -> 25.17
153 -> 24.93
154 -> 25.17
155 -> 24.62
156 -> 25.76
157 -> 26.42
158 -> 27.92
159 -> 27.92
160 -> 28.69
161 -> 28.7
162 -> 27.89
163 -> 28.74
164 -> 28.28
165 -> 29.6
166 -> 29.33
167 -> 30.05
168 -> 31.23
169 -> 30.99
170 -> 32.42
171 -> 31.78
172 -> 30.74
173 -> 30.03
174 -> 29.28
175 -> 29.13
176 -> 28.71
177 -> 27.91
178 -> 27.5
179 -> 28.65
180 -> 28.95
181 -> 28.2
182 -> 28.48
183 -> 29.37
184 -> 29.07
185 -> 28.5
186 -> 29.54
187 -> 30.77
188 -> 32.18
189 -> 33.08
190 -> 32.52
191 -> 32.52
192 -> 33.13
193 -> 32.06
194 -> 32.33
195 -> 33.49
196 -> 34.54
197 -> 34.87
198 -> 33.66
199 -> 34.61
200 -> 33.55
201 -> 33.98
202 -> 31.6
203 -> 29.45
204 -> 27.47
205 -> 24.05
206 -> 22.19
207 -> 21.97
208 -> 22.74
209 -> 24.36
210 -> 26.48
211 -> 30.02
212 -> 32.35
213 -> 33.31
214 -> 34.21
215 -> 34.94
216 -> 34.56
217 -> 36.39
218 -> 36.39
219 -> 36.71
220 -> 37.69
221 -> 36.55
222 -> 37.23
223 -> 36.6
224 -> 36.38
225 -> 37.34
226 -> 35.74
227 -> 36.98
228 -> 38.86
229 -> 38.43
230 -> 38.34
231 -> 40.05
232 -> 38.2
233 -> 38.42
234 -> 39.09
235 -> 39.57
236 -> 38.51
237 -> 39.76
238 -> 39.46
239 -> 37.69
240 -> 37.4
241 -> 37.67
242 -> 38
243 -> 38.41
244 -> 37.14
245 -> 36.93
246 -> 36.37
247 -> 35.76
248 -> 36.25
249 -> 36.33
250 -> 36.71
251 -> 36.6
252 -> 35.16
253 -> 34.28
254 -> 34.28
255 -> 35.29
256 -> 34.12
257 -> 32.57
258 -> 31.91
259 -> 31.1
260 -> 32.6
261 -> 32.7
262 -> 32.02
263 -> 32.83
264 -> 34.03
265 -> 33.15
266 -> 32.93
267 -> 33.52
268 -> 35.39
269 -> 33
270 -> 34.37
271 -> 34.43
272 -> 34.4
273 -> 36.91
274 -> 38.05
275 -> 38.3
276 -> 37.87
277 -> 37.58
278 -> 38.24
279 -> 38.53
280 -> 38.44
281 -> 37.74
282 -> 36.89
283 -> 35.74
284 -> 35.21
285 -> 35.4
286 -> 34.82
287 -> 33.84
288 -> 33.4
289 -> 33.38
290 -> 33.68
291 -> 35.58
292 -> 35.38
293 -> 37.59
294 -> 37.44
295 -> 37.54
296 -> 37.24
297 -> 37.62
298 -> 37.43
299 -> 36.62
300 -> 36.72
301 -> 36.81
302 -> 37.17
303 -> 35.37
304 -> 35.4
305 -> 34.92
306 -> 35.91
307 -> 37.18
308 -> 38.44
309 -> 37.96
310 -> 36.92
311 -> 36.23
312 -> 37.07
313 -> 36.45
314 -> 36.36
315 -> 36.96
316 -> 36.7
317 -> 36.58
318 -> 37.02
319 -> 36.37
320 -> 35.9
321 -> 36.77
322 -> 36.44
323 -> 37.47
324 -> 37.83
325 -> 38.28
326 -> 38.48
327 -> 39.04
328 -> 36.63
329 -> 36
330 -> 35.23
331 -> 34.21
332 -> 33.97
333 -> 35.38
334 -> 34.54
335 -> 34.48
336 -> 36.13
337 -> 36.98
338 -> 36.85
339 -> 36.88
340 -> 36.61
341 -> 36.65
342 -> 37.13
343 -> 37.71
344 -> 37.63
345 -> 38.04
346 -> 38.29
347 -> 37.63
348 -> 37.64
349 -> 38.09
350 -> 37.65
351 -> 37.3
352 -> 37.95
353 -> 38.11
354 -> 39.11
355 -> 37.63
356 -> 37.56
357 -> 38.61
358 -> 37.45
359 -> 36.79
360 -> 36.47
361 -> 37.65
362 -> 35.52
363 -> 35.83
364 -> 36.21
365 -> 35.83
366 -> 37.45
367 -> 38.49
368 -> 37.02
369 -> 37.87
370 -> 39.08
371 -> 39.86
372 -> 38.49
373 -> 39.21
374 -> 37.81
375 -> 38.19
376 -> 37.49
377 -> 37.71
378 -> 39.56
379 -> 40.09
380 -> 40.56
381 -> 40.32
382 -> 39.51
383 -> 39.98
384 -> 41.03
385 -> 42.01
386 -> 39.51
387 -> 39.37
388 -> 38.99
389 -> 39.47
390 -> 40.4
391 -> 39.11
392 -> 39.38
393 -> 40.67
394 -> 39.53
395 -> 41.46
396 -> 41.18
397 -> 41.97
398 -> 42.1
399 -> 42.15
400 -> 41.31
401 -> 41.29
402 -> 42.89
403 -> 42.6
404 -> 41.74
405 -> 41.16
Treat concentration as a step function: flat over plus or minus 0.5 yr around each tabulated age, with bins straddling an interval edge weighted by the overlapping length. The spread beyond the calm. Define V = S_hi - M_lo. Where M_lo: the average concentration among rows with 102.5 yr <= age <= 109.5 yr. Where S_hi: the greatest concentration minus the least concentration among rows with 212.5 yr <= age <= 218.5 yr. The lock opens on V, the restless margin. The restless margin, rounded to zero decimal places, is -21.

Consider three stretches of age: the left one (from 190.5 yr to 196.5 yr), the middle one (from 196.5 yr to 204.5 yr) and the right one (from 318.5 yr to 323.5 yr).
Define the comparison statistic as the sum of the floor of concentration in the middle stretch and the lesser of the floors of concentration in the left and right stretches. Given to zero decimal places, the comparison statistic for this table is 60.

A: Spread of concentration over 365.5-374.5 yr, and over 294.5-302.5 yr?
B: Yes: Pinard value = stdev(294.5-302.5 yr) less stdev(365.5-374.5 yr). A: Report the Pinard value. -0.5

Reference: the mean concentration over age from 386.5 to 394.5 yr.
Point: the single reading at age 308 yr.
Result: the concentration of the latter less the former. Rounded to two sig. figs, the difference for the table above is -1.2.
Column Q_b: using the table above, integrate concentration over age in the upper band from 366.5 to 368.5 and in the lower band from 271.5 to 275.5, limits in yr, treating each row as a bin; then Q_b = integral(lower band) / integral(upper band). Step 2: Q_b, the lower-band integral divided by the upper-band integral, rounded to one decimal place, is 2.0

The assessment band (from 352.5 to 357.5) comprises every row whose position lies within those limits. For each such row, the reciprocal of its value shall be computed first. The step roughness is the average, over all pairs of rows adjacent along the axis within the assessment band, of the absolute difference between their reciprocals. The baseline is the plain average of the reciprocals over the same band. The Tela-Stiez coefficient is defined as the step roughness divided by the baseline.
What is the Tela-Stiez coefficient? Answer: 0.023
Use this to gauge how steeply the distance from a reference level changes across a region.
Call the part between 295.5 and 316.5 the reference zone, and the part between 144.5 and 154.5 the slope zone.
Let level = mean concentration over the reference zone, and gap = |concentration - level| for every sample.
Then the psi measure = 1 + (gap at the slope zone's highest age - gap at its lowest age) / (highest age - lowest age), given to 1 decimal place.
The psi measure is 1.0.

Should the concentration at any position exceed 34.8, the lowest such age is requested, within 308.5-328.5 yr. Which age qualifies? 309 yr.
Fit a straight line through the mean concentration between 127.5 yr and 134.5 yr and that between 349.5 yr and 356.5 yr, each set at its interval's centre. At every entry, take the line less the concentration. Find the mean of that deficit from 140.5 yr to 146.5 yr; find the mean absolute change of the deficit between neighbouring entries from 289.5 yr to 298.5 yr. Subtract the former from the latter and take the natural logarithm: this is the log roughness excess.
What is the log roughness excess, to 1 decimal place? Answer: 0.0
